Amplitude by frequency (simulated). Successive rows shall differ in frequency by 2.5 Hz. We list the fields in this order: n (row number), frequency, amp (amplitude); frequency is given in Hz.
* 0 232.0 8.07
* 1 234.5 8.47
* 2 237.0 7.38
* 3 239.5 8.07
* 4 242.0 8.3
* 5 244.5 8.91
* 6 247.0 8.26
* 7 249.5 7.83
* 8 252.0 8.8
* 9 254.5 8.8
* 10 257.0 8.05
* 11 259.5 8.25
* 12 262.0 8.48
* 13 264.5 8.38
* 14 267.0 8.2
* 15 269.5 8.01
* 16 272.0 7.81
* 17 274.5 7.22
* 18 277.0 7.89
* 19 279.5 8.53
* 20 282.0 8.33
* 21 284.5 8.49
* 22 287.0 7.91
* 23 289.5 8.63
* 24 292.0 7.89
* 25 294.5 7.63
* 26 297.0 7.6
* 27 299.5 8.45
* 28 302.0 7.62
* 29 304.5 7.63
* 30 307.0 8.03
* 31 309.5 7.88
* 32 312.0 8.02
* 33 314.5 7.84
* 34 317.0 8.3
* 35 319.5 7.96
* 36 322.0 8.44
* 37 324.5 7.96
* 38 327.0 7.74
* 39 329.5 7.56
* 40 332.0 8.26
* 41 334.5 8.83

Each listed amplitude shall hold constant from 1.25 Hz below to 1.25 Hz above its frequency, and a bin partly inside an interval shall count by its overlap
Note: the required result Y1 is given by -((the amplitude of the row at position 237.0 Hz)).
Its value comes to -7.4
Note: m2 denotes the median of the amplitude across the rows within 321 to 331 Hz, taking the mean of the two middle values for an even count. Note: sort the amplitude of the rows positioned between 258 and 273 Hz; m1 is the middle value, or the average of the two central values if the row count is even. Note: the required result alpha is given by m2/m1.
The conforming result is 0.95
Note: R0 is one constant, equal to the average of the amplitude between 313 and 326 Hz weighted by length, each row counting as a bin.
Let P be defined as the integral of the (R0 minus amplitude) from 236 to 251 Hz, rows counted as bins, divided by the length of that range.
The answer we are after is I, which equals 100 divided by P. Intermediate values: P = -0.1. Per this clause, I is -1750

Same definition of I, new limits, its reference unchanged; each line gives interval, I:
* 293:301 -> 483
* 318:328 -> 1903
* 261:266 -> -308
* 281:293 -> -609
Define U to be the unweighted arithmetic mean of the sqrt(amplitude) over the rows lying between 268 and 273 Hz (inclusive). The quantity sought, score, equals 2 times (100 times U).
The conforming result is 562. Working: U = 2.812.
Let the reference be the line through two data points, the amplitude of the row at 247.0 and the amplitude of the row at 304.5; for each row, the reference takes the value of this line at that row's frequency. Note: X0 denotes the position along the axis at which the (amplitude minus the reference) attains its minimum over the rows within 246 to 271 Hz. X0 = 249.5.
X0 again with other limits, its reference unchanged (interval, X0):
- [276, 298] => 297.0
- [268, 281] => 274.5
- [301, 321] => 302.0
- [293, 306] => 297.0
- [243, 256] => 249.5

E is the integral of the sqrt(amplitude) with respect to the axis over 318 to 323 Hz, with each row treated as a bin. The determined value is 14.3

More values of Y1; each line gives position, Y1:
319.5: -8.0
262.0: -8.5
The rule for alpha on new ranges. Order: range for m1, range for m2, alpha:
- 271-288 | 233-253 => 1.05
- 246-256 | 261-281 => 0.95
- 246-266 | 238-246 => 1.00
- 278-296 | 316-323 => 1.00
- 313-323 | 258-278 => 1.00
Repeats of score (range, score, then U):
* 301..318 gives 562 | 2.811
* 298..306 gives 562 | 2.810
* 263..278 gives 563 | 2.813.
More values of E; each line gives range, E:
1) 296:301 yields 14.2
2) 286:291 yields 14.4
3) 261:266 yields 14.5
